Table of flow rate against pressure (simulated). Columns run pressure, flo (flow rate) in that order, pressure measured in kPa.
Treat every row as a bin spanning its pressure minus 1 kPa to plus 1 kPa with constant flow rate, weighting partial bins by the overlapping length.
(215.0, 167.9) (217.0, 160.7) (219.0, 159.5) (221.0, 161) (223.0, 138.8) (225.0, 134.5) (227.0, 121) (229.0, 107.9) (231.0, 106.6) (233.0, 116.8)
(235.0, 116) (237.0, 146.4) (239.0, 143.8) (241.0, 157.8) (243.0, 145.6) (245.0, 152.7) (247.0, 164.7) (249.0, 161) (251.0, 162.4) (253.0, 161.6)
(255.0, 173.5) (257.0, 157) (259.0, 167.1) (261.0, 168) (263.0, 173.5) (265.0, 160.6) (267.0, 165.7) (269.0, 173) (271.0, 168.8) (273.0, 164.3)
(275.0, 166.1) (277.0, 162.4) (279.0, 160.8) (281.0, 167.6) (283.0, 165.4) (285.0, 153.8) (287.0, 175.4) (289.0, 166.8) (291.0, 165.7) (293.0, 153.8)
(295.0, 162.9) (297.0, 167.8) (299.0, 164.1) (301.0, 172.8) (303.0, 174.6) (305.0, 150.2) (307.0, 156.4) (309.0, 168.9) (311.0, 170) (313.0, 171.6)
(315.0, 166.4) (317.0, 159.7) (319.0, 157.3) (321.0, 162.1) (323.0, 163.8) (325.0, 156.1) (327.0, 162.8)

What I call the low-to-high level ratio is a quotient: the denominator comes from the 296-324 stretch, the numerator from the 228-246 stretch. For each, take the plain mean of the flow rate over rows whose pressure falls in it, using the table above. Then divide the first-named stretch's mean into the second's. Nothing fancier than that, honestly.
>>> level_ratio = 0.81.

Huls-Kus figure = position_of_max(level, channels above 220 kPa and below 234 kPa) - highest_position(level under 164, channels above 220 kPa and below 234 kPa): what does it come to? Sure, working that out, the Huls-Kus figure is -12 kPa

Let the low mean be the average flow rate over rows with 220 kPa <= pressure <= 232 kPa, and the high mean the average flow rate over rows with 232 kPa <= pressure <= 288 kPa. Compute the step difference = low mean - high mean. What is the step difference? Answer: -31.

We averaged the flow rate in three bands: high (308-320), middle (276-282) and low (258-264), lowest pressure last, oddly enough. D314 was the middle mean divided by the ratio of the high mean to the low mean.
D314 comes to 167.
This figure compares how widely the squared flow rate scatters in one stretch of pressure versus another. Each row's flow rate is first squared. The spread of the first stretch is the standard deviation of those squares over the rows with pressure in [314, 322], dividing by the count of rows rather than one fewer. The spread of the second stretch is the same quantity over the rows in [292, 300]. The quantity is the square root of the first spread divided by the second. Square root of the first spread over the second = 0.81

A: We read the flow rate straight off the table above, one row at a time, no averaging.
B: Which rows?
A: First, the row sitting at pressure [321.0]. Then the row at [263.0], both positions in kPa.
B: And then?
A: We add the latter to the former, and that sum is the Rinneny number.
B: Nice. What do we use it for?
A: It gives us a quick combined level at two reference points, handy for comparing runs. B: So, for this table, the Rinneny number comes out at 336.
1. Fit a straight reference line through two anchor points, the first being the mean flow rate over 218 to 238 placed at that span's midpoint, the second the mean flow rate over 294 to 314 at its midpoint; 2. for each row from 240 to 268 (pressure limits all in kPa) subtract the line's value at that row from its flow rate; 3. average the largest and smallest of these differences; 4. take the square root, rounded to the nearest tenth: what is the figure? 4.4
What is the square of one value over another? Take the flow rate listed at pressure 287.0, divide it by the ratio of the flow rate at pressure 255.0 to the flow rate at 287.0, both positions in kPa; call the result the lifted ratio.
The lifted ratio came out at 177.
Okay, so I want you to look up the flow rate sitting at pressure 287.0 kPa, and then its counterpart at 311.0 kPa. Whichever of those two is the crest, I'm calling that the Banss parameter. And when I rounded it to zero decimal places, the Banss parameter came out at 175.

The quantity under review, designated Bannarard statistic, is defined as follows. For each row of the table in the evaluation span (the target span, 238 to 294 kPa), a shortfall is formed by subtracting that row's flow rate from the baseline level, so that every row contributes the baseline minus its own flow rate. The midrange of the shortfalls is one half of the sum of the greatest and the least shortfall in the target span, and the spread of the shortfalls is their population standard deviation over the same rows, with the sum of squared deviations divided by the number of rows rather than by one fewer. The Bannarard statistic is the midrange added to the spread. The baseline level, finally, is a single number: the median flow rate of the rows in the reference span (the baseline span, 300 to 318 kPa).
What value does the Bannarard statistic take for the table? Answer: 17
